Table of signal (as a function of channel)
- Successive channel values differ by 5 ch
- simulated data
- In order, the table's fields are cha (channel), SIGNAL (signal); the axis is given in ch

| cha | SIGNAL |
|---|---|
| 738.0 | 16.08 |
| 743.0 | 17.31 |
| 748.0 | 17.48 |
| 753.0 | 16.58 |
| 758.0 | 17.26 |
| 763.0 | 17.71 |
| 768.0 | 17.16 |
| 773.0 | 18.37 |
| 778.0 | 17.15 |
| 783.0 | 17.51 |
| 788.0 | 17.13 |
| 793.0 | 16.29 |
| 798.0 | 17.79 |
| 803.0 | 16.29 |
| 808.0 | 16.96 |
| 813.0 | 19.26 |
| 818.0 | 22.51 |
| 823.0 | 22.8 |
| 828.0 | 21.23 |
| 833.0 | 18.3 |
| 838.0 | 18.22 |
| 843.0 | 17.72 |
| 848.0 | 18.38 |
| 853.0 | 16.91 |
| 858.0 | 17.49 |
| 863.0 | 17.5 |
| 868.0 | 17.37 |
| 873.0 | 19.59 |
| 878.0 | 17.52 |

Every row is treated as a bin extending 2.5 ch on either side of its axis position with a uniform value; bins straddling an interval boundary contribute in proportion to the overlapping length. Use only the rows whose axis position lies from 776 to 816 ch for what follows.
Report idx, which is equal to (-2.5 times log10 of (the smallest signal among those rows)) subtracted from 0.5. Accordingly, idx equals 3.530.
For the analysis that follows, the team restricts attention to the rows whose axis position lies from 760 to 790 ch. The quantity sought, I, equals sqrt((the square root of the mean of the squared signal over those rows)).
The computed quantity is 4.18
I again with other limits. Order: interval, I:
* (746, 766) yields 4.15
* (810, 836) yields 4.57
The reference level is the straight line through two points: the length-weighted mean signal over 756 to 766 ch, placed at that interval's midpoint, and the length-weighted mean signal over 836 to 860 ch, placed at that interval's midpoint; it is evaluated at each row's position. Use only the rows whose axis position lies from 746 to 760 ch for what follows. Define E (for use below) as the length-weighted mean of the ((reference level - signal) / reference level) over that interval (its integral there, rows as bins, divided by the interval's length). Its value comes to 0.021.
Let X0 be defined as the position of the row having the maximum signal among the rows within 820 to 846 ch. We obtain 823.0 ch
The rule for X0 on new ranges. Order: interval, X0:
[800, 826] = 823.0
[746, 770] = 763.0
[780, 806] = 798.0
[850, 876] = 873.0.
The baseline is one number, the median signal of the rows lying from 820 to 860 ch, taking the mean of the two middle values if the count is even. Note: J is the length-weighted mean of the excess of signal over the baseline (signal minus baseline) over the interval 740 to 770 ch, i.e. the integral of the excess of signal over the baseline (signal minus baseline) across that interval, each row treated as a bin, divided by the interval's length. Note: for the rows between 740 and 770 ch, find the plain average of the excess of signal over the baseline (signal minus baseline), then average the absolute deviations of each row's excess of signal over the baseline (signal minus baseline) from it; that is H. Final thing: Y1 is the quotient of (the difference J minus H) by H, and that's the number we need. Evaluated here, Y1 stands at -5.1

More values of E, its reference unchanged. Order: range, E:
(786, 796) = 0.047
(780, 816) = 0.012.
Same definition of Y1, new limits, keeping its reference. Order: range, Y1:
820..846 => -0.2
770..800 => -2.7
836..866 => -2.4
